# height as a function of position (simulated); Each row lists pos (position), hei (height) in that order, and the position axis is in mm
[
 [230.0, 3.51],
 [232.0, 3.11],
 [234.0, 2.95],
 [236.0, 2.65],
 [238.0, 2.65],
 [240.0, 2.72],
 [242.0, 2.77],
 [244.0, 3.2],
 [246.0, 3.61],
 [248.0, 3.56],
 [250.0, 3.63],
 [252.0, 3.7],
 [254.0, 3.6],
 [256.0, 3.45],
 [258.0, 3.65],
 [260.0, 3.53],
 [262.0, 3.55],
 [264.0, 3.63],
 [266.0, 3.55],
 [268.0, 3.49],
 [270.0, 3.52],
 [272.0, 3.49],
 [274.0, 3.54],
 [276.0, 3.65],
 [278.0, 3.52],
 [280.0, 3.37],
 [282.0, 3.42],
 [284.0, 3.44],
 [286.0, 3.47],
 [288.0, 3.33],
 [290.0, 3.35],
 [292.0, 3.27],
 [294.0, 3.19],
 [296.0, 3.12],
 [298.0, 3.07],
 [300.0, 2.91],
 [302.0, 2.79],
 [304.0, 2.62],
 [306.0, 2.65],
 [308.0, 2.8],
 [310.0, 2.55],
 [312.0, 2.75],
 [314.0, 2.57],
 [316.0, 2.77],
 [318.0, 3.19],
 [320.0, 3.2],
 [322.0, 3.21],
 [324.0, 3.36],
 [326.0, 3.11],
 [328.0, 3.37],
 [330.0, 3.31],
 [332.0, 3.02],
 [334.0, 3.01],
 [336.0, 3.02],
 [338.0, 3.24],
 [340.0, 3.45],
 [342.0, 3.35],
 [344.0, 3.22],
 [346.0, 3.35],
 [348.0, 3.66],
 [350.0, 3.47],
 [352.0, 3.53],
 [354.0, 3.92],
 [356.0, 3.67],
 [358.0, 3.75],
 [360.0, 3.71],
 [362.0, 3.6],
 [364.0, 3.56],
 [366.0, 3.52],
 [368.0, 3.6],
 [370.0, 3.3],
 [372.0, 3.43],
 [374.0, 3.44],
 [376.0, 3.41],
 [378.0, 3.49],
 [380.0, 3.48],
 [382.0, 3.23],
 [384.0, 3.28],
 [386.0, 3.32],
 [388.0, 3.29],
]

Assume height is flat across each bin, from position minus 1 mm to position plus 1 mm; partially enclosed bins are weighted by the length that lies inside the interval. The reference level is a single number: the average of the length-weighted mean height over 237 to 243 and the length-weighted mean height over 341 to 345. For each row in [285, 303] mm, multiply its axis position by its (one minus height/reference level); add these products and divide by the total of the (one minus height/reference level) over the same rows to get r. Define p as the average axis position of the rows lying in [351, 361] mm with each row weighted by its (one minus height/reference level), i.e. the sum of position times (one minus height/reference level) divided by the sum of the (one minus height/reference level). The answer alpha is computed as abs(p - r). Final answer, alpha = 68.3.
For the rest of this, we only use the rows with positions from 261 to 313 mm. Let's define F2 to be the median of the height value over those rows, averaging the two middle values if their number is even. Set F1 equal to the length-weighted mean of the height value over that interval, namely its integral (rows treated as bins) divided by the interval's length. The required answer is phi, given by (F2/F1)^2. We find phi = 1.08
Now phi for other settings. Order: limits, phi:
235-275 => 1.10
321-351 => 1.02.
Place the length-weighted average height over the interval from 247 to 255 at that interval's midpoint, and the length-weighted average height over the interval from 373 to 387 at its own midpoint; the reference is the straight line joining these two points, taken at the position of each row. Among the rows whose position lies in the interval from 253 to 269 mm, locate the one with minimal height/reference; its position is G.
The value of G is 256.0 mm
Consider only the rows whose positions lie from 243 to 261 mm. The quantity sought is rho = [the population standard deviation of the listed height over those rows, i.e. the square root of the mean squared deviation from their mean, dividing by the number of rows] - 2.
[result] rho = -1.86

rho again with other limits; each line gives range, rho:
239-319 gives -1.64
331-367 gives -1.74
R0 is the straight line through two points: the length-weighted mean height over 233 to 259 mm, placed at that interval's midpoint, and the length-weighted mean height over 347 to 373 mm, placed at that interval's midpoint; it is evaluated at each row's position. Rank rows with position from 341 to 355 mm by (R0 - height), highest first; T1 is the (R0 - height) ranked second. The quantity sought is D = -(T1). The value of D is -0.2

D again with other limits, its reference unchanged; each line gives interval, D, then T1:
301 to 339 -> -0.9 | 0.9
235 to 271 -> -0.6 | 0.6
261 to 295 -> -0.1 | 0.1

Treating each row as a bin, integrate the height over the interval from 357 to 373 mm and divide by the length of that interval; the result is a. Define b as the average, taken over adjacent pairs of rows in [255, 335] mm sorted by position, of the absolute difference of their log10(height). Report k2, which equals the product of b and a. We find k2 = 0.058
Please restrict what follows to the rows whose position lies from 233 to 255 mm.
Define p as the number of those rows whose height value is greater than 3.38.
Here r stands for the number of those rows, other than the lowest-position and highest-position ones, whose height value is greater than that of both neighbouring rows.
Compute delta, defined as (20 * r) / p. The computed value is 8.0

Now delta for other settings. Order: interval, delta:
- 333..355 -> 8.0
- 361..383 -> 6.7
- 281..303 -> 13.3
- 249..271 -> 5.5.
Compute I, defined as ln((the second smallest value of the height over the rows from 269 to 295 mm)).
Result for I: 1.18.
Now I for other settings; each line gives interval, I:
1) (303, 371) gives 0.94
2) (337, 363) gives 1.18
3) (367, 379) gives 1.23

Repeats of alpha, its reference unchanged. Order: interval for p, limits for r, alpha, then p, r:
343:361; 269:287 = 75.8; 353.4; 277.6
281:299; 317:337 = 37.2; 287.8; 325.0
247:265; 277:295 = 29.0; 255.9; 284.9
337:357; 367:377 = 22.9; 348.9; 371.8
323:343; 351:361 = 22.8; 333.3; 356.1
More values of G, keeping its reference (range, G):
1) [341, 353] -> 344.0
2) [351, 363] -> 352.0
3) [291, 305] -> 304.0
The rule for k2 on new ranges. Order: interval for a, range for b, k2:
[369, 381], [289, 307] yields 0.048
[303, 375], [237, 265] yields 0.060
